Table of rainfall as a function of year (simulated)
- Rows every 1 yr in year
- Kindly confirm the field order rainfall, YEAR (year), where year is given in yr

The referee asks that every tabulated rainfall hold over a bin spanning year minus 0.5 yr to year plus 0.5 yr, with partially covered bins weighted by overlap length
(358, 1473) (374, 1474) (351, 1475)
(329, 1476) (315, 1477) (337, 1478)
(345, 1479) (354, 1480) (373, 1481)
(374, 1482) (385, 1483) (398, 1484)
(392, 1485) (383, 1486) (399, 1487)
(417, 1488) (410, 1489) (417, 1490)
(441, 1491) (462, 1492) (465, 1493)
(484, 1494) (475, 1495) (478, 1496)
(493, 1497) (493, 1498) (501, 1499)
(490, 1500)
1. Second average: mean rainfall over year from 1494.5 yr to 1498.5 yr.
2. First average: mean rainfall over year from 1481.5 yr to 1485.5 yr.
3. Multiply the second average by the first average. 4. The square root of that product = 433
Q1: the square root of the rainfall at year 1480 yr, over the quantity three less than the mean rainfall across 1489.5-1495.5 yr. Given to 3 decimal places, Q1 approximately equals 0.041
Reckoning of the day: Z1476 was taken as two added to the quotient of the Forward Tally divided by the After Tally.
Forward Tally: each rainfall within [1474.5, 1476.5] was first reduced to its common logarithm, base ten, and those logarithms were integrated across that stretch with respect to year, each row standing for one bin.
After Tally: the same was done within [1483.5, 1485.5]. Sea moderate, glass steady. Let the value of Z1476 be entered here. 2.975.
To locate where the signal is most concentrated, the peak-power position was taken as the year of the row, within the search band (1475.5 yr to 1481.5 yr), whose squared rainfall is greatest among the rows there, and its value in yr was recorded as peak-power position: 1481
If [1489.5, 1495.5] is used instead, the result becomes 1494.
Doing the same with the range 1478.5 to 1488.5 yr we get 1488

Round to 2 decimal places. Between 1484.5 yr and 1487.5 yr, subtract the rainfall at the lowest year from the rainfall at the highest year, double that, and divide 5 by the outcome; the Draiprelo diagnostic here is 0.36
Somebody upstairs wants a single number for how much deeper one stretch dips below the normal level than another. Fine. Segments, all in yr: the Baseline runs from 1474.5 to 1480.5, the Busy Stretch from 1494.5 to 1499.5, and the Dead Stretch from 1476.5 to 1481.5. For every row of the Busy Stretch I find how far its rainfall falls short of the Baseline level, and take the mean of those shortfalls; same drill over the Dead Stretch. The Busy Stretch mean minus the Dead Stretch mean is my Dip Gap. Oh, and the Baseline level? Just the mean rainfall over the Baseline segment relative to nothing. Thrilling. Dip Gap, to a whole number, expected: -143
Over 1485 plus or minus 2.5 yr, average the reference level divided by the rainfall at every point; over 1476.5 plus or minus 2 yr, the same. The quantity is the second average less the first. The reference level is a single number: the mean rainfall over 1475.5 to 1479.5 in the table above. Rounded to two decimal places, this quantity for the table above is 0.15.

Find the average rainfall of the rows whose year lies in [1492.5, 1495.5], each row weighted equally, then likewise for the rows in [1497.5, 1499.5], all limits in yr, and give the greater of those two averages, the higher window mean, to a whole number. 497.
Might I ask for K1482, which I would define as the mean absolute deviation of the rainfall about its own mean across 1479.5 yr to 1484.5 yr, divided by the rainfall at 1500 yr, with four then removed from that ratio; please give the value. -3.98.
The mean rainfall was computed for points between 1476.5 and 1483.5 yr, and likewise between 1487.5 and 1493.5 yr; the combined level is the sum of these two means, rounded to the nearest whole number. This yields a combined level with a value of 790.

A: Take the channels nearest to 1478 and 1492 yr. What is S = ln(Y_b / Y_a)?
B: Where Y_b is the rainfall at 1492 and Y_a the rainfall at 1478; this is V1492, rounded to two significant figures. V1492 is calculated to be 0.32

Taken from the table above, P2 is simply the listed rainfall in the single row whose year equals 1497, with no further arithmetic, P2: 493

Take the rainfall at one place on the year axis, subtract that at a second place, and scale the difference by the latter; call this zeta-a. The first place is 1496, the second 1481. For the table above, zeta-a 0.28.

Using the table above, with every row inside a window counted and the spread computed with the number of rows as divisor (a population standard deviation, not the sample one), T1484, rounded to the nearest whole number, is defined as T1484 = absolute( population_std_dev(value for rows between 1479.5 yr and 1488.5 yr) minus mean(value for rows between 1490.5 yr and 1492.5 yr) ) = 434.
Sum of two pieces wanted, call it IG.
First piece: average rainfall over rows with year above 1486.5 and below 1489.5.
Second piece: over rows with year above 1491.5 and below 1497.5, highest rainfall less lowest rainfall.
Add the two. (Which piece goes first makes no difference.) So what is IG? 440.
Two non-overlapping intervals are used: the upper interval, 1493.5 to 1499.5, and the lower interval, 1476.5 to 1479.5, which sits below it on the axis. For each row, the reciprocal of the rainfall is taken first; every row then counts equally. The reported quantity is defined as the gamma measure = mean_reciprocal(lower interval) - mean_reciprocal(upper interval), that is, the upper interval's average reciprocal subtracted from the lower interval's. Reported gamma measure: 0.0010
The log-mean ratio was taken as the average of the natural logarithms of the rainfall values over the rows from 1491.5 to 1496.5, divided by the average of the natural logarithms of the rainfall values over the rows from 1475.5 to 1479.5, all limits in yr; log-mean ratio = 1.06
